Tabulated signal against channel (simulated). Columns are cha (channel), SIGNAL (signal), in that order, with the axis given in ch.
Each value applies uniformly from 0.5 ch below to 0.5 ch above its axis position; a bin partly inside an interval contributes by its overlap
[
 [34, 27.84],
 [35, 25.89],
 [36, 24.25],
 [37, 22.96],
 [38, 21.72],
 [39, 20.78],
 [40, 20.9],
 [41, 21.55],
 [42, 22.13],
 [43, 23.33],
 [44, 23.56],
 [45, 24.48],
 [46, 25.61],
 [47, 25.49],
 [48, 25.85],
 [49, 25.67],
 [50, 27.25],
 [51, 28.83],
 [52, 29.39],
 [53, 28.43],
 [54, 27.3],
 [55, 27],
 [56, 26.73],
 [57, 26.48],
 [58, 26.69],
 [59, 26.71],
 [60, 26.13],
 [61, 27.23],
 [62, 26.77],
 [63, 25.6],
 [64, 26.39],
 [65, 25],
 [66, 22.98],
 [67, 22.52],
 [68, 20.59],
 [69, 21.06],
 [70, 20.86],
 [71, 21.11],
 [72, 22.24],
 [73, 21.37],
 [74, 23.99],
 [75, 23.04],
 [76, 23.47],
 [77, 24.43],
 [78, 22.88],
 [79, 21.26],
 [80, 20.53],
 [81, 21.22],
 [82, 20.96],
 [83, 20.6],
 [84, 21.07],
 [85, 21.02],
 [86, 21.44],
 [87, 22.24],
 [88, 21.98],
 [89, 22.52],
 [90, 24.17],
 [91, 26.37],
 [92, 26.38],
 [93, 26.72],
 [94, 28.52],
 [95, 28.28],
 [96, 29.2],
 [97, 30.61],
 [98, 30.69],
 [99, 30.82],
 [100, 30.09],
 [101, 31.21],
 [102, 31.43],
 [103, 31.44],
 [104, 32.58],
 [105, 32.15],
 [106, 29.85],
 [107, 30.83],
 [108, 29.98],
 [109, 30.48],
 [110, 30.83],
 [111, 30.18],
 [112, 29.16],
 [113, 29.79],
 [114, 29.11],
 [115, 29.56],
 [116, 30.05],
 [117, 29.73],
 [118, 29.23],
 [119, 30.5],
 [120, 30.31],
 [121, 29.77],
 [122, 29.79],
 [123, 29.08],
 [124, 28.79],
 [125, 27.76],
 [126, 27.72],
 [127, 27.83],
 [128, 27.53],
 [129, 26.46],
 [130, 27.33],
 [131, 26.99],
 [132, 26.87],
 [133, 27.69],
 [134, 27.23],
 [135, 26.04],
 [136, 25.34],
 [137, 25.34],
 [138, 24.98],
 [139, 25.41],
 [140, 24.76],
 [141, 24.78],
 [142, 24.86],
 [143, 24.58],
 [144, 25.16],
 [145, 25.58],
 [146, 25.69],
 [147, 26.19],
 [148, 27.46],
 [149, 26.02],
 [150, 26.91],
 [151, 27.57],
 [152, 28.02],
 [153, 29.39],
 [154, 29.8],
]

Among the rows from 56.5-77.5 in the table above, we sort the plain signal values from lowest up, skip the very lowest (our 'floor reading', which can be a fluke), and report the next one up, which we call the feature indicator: 20.86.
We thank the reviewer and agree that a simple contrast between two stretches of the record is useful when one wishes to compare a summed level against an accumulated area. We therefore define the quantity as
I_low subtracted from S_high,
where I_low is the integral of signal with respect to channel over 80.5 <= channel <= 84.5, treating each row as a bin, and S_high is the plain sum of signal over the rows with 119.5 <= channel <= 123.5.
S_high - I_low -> 35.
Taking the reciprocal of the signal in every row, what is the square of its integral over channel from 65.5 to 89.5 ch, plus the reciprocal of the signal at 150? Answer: 1.25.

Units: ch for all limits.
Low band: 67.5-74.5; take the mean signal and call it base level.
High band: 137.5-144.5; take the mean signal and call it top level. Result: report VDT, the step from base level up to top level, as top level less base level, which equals 3.3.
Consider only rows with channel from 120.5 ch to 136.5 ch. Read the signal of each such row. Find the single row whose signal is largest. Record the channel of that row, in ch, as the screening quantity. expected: 122 ch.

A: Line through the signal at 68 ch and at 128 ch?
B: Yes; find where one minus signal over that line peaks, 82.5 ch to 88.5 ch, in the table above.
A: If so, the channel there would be 83 ch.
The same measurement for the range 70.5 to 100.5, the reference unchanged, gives 83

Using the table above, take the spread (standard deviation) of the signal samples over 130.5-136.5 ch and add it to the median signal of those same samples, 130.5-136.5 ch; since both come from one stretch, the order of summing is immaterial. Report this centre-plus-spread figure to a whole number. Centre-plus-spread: 28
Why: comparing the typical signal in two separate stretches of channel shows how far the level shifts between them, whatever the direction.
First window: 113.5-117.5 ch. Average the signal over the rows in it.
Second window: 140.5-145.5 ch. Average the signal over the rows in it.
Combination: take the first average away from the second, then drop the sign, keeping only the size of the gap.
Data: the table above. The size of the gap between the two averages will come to 4.6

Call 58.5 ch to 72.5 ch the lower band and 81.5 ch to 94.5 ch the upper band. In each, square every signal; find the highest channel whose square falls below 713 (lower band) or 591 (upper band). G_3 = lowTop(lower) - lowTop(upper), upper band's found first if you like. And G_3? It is -18 ch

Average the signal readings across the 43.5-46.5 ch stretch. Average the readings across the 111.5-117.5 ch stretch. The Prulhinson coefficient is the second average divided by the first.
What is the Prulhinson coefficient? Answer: 1.20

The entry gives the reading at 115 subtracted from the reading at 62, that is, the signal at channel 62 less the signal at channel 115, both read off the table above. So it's -2.8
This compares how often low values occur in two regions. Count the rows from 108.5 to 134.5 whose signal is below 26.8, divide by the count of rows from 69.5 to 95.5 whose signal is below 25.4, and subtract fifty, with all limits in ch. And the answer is -50.0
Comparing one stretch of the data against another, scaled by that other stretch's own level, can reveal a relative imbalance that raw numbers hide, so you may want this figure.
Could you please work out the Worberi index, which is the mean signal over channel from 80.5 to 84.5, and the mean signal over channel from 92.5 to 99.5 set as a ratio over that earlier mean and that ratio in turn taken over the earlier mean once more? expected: 0.067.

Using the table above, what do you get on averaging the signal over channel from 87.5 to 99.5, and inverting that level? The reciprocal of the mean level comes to 0.0368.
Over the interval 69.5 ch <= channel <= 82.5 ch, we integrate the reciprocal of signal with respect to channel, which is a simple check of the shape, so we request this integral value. 0.59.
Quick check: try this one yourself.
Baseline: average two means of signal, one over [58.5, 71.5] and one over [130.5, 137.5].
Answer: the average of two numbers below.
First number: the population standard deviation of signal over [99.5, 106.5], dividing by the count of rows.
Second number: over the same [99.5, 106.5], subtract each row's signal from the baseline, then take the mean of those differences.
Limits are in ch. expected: -2.5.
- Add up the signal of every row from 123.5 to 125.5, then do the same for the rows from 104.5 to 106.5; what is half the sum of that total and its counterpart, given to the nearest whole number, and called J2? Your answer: 59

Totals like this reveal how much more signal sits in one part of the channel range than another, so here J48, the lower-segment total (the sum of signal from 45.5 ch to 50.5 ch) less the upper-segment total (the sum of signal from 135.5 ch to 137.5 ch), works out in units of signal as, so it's 79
